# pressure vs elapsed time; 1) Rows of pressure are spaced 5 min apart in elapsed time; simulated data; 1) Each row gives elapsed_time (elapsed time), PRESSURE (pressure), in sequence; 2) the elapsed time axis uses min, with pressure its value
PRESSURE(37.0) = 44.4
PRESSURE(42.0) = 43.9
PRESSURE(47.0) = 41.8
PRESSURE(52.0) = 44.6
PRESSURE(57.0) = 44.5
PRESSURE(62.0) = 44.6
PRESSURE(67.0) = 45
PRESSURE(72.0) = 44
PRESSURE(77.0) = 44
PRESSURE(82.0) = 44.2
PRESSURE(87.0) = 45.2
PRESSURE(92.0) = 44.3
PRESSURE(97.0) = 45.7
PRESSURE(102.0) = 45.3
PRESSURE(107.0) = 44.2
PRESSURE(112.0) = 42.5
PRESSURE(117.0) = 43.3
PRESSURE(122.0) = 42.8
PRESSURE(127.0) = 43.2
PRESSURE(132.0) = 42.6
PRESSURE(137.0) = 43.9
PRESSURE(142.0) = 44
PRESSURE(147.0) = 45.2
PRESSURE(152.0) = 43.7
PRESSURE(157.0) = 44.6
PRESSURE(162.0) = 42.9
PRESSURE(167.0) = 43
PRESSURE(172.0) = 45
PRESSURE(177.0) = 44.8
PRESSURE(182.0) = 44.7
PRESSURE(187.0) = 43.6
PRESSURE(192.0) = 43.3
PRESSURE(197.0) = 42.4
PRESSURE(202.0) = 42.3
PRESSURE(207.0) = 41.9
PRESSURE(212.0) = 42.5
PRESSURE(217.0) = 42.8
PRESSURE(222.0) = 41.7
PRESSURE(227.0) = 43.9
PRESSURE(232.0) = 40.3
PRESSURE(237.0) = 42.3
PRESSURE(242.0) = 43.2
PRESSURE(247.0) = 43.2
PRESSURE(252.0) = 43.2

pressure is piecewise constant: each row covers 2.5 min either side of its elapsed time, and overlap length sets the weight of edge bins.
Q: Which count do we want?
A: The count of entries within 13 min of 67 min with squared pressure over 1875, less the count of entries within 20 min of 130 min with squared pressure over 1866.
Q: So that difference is 0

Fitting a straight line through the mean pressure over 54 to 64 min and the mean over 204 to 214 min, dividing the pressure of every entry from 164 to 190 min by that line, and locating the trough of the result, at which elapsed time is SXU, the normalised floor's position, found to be 167.0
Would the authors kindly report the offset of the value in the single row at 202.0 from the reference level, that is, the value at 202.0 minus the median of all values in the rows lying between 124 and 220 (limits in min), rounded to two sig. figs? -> -1.0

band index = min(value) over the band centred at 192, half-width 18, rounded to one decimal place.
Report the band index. 41.9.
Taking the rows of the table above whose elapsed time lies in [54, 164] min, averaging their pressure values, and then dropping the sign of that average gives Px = 44.1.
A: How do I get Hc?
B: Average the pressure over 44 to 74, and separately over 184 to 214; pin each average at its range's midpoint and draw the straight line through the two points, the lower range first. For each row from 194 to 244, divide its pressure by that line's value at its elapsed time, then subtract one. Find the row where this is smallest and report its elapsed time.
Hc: 232.0 min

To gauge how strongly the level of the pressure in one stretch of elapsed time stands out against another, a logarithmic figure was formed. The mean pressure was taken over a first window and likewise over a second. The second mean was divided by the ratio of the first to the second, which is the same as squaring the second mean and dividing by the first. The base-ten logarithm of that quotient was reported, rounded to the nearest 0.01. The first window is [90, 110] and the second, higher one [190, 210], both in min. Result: 1.60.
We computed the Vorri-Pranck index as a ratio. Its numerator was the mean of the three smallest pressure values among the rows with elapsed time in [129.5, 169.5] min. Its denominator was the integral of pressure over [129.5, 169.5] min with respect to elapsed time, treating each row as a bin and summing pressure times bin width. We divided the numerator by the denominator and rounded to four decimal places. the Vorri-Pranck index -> 0.0245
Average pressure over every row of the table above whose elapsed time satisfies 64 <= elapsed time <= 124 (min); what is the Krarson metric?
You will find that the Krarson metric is 44.2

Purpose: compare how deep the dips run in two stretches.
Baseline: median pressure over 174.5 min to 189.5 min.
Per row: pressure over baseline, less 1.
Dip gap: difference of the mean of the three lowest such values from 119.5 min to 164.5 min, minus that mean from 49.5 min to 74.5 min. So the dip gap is -0.04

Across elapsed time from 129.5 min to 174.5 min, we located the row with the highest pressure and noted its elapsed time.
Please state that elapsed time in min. 147.0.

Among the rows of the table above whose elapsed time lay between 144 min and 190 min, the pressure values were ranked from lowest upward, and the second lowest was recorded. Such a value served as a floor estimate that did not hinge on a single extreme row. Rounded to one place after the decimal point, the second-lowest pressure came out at 43.0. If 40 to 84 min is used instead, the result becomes 43.9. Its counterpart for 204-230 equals 41.9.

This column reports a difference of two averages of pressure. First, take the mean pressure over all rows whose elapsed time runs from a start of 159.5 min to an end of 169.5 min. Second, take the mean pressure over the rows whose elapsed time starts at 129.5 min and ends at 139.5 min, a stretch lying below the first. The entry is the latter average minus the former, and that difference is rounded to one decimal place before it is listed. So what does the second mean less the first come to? 0.3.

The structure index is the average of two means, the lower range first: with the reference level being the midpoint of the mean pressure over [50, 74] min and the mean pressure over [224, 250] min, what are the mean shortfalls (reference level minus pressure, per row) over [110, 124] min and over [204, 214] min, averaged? 1.03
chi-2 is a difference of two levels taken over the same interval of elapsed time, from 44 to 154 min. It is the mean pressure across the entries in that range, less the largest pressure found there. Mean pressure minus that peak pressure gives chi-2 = -1.67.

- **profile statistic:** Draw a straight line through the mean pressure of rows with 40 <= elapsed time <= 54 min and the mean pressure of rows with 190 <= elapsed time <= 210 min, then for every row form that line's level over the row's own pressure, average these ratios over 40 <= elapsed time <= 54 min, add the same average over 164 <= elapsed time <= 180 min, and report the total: 1.96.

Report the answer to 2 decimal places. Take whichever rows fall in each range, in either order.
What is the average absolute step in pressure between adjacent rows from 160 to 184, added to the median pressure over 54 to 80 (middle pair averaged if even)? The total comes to 45.10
